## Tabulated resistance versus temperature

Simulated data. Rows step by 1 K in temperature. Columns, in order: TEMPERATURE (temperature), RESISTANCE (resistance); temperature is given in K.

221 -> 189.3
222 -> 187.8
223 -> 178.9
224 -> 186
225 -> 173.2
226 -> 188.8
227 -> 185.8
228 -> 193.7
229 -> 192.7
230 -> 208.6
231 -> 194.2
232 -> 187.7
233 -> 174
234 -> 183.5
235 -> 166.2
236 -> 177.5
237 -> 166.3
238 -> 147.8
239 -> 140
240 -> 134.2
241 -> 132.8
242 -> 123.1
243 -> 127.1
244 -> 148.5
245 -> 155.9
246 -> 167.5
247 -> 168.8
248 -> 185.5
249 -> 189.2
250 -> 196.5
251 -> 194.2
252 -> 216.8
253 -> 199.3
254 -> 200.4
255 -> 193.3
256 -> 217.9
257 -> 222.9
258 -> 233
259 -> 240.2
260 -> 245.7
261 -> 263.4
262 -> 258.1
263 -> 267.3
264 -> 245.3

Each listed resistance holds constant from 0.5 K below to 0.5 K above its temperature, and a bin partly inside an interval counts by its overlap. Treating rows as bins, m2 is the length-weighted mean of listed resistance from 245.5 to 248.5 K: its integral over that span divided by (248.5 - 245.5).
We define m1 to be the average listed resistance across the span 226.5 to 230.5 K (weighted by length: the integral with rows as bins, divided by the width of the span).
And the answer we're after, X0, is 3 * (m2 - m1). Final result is -64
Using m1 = 195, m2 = 174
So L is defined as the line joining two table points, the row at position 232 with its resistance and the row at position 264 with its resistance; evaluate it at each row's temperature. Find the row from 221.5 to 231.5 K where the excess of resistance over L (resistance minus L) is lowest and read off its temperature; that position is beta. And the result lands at 225 K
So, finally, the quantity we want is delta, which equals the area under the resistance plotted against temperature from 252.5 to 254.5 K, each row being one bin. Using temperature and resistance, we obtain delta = 400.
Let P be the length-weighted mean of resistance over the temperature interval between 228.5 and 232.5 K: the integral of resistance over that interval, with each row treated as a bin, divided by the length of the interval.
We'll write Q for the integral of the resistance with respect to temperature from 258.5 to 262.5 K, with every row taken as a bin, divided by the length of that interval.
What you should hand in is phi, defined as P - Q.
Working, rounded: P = 196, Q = 252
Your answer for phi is -56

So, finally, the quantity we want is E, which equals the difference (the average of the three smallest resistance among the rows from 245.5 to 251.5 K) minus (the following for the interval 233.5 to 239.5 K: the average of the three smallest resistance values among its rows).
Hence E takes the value 23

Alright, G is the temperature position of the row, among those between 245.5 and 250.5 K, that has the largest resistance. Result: 250 K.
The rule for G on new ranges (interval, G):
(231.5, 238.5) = 232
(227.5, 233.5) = 230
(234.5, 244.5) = 236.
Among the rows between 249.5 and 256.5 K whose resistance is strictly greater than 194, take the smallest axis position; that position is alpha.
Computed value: 250 K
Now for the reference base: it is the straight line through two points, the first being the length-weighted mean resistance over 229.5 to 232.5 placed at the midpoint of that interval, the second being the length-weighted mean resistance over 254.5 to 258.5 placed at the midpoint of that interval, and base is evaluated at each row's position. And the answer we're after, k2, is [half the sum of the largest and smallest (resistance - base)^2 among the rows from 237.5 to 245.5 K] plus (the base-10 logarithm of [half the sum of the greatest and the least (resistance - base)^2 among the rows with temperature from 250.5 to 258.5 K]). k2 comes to 4738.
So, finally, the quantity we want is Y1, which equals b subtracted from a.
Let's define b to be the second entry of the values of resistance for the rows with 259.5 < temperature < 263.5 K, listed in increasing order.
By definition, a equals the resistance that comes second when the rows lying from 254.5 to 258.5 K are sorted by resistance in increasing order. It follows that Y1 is -40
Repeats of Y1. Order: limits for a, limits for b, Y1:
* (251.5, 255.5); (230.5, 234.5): 16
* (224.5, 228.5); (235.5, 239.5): 38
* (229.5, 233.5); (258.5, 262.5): -58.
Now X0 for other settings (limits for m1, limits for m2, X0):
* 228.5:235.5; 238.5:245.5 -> -148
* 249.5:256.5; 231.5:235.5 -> -74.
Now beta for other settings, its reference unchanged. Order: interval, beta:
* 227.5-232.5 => 232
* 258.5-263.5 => 259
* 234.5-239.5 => 239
